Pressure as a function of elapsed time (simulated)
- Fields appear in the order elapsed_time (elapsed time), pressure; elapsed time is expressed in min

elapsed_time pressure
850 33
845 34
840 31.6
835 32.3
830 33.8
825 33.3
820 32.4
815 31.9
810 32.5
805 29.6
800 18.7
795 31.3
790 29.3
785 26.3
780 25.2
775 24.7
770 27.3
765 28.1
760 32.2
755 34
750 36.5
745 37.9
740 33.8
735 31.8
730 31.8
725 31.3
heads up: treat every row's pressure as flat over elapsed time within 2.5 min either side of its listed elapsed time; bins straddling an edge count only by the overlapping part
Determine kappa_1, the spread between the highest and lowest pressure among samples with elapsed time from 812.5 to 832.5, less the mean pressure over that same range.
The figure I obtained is -31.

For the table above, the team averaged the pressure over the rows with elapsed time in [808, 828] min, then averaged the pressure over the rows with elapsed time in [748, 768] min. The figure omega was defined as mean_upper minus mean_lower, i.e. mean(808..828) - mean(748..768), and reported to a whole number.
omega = 0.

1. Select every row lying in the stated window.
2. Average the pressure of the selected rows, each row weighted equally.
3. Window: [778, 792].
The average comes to 26.9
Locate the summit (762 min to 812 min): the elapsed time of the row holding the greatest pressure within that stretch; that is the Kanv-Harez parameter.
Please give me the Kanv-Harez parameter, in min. 810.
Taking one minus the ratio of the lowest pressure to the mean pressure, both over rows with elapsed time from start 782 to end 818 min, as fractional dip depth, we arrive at 0.34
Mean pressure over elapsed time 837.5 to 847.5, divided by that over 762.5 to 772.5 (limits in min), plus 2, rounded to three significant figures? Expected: 3.18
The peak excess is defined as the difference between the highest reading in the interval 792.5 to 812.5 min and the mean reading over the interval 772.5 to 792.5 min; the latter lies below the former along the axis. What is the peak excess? 6.1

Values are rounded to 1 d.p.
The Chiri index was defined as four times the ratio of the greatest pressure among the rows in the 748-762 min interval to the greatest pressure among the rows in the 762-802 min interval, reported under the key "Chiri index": 4.7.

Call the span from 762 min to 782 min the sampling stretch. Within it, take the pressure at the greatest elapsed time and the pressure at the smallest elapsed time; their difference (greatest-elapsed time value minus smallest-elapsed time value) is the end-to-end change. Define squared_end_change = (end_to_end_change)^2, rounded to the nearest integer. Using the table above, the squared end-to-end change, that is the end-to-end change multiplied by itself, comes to 8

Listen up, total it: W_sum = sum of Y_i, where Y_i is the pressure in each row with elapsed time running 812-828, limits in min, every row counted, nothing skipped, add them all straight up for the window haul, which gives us 98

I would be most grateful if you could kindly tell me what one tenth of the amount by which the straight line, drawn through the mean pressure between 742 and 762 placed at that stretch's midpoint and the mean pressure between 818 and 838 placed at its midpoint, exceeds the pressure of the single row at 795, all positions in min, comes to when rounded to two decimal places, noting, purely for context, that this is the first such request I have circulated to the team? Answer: 0.26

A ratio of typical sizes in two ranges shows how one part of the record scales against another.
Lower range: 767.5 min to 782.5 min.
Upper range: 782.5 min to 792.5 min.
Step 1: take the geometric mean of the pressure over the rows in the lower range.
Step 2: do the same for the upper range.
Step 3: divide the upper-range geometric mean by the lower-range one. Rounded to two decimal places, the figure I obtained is 1.08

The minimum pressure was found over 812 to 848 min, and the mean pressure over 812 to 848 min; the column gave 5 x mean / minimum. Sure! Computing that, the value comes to 5.18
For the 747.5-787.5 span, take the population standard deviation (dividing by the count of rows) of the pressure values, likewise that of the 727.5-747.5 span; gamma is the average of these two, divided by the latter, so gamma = 1.3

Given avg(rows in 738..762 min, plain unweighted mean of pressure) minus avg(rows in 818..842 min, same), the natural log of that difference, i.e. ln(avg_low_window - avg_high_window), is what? 0.8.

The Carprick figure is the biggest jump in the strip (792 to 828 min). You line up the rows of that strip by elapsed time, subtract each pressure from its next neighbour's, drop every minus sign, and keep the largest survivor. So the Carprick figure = 12.6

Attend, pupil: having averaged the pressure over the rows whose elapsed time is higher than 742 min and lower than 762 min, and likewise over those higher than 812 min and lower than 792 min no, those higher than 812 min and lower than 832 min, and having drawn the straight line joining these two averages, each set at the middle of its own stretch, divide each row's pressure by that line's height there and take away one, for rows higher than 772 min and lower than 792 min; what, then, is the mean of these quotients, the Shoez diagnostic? -0.23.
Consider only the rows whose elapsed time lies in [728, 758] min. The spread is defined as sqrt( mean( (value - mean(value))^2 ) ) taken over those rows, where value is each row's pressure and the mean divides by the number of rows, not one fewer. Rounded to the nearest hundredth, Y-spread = 2.26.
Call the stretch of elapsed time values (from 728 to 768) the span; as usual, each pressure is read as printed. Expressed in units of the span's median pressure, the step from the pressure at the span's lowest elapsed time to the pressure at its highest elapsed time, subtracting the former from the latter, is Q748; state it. -0.1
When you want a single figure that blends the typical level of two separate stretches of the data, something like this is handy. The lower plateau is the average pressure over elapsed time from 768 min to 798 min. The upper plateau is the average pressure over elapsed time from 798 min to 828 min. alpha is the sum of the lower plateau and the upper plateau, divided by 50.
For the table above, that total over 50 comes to 1.14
